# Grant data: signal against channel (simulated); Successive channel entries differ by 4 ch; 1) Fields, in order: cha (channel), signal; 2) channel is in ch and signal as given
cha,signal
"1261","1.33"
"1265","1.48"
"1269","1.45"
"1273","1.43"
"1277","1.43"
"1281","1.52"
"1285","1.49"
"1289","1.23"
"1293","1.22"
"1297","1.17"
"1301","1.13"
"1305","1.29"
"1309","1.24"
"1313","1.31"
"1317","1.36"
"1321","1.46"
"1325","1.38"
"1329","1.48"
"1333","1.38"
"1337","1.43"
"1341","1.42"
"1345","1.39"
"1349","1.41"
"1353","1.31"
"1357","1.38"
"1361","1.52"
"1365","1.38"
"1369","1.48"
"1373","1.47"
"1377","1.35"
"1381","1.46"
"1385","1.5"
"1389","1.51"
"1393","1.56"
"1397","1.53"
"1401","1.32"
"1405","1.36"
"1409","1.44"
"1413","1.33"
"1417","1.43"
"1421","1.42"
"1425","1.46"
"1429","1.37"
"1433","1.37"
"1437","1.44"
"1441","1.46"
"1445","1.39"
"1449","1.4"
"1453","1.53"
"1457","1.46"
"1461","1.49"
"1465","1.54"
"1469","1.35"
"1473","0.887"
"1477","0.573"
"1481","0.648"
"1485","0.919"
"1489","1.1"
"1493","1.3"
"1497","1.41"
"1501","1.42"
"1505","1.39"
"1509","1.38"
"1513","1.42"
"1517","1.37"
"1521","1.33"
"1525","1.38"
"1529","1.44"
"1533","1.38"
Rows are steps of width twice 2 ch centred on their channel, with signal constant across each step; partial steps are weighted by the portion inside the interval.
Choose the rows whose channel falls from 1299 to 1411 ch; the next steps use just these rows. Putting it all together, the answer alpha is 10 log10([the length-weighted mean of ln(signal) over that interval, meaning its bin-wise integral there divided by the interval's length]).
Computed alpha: -4.7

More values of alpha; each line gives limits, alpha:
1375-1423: -4.4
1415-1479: -5.6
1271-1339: -5.3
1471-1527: -9.0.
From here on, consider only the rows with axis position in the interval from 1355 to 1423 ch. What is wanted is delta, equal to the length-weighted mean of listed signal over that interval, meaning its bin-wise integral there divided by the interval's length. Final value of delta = 1.44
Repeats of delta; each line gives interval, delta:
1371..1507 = 1.34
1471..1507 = 1.07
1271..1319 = 1.32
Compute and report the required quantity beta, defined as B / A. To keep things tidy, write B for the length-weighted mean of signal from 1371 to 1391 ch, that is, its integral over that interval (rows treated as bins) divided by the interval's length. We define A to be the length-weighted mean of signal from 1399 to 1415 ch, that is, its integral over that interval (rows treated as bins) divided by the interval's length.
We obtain 1.1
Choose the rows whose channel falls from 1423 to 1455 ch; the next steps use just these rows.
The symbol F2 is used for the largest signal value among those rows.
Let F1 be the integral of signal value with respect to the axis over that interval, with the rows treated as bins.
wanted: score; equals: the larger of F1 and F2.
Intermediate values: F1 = 46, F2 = 1.53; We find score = 46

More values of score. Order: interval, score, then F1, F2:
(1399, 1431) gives 45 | 45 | 1.46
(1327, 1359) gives 45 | 45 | 1.48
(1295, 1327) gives 41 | 41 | 1.46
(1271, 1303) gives 42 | 42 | 1.52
